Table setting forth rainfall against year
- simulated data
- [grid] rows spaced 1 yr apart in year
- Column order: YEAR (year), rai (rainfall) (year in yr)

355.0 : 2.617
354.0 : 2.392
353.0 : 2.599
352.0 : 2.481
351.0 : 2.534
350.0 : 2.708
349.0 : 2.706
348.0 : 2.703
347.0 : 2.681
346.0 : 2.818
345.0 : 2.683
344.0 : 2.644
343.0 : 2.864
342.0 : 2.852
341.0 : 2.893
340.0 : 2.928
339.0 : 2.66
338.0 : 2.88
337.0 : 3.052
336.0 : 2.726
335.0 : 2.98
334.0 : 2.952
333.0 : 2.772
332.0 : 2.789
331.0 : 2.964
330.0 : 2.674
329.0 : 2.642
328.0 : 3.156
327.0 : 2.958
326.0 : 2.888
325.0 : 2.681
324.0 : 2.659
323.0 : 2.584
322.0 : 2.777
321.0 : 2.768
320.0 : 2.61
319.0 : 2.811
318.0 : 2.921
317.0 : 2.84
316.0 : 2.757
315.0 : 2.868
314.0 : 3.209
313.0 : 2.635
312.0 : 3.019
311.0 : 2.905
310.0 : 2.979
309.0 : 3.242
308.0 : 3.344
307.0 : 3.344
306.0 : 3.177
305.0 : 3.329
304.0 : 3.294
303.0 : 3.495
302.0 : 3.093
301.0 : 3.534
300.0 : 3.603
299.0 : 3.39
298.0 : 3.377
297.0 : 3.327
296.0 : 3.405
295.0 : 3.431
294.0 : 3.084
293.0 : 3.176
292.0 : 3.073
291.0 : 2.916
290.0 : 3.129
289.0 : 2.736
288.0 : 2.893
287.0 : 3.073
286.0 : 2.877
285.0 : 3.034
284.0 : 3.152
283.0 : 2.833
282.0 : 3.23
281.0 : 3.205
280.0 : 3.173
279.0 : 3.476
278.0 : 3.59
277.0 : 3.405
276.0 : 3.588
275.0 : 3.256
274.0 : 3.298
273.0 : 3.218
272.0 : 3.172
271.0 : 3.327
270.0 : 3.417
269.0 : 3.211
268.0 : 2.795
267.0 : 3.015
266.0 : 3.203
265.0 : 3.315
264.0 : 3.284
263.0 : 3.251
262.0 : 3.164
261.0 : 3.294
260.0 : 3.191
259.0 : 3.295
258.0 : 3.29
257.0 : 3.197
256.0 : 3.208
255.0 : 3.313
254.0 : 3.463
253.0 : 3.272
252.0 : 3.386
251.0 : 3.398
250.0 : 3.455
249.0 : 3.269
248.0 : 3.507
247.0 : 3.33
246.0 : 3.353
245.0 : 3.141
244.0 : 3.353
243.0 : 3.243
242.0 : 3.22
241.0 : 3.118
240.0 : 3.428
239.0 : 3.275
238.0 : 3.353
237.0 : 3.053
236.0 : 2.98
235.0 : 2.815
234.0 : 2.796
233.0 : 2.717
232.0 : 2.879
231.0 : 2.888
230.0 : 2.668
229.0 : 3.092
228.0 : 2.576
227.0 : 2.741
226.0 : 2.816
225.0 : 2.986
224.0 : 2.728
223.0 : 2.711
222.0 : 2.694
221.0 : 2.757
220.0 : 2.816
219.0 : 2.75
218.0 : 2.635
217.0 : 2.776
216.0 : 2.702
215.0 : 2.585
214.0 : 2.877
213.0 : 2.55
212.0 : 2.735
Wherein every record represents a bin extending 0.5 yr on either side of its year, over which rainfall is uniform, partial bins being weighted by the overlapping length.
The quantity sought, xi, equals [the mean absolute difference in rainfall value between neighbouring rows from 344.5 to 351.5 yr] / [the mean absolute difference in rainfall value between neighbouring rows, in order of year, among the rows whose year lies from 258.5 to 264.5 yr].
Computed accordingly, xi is 0.9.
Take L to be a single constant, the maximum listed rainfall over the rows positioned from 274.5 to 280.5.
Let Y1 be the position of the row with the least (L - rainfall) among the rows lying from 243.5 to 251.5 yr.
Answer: 248.0 yr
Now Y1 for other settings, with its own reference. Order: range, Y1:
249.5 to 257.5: 254.0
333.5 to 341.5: 337.0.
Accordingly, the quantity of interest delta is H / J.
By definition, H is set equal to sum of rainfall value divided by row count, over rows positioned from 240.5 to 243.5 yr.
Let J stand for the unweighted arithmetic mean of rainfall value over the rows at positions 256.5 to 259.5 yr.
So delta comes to 0.98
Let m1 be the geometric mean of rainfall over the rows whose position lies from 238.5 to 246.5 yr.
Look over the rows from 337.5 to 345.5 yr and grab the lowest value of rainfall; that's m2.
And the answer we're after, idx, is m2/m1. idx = 0.81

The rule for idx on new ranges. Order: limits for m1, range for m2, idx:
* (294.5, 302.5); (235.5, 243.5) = 0.88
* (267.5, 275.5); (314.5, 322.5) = 0.81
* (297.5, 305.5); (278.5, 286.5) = 0.84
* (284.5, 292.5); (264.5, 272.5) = 0.94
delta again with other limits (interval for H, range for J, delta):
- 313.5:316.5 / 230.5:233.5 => 1.04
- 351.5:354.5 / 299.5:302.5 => 0.73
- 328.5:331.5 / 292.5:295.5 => 0.85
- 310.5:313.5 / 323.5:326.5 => 1.04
